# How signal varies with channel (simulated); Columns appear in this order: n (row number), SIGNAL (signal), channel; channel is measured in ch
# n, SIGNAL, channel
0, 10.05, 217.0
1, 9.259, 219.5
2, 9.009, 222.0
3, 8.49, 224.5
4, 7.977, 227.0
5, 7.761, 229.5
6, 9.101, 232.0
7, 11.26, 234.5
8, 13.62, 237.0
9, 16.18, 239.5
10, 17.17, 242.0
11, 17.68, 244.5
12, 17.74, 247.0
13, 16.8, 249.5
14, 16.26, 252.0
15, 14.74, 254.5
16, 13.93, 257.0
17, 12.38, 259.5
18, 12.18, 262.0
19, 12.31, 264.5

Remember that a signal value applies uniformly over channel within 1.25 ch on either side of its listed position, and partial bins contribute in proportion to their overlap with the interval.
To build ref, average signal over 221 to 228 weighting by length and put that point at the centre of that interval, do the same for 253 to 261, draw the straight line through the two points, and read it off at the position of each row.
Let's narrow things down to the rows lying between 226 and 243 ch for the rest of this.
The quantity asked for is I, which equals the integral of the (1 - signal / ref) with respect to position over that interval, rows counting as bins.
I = -2.6 ch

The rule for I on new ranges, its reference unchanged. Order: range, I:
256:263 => 0.6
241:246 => -2.6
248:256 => -1.9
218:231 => -0.2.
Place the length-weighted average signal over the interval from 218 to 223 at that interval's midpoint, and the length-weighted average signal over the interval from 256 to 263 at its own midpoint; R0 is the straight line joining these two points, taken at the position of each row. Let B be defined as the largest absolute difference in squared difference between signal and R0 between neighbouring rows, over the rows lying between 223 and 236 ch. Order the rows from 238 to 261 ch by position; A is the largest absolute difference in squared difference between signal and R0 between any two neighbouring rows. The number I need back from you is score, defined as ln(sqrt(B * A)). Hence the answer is 1.94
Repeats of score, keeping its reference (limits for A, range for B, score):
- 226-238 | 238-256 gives 2.31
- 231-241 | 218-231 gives 1.85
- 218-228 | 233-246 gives 1.85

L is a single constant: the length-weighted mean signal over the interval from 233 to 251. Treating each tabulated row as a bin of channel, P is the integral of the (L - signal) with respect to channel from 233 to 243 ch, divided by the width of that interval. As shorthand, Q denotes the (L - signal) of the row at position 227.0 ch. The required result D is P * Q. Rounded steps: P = 1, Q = 7.7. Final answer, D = 10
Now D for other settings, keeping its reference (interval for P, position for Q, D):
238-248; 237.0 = -3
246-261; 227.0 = 4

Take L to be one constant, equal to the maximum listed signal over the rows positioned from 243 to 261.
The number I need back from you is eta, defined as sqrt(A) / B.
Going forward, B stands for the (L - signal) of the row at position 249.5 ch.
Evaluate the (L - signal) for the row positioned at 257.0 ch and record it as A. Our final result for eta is 2.08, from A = 3.8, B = 1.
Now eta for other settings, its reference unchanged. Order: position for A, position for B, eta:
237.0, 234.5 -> 0.31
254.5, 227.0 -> 0.18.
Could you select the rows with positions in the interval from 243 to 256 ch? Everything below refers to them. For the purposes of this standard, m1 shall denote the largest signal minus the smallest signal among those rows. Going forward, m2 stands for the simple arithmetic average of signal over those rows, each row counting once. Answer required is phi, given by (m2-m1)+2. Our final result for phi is 16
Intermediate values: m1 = 3.0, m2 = 16.6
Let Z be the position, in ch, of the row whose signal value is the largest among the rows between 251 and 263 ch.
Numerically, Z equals 252.0 ch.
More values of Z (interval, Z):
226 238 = 237.0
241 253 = 247.0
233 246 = 244.5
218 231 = 219.5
